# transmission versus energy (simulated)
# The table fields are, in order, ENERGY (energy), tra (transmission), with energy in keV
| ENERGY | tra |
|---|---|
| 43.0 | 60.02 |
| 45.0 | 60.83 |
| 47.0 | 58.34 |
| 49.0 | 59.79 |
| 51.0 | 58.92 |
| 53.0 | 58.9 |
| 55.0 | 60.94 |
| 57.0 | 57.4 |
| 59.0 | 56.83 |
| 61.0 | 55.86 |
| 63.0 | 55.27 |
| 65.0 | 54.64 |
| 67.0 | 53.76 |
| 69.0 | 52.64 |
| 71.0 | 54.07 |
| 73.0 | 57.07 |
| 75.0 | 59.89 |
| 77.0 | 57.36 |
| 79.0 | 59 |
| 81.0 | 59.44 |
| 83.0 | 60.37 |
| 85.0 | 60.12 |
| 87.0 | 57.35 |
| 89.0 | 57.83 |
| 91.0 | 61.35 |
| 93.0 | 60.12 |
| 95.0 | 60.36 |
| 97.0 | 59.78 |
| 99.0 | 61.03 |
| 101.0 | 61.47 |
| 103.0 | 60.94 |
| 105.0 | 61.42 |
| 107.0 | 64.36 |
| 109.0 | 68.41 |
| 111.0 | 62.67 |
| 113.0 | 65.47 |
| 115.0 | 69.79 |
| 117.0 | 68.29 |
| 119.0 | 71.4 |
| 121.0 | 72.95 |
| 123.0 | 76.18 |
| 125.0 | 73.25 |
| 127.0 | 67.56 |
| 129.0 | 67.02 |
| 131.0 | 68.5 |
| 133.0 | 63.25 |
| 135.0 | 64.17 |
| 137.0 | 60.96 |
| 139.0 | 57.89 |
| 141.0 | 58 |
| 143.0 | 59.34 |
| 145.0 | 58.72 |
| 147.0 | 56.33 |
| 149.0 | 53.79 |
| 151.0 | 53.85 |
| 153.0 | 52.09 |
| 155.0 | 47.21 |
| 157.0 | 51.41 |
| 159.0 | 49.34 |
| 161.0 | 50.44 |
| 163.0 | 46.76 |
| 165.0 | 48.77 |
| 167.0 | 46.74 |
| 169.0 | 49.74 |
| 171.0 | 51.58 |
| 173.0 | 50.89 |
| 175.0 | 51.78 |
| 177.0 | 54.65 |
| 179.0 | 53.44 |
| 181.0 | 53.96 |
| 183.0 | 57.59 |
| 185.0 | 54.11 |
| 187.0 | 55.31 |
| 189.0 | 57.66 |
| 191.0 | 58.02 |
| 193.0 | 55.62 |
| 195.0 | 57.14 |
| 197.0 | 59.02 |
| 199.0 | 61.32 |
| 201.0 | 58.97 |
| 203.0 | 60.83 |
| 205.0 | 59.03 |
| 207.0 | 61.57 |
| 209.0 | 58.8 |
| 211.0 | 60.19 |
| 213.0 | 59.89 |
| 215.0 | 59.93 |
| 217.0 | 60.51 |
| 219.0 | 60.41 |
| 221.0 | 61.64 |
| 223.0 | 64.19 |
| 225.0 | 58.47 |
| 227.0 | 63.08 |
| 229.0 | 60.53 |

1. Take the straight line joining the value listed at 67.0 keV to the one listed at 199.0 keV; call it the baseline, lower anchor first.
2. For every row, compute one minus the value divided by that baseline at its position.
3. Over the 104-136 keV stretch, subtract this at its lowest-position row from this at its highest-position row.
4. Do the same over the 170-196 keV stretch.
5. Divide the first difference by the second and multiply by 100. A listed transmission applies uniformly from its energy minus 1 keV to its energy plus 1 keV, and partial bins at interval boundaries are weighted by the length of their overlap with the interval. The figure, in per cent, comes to 21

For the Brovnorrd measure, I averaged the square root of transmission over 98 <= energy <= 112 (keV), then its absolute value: 7.93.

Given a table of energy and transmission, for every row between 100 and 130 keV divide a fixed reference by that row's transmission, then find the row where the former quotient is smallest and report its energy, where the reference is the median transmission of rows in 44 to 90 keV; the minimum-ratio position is 123.0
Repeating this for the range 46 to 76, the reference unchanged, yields 55.0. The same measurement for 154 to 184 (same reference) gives 183.0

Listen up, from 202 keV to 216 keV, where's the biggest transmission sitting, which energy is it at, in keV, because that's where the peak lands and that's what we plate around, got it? 207.0 keV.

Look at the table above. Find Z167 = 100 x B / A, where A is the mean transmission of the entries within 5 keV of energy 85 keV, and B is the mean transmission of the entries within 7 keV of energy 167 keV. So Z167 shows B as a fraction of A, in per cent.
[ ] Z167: 83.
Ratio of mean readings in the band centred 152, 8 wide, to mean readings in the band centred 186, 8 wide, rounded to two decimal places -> 0.92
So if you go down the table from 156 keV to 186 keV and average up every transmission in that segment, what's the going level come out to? 51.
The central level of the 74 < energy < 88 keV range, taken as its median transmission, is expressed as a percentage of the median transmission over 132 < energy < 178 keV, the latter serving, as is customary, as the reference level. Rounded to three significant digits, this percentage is 114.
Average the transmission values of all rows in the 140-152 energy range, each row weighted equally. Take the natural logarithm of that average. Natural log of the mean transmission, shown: 4.04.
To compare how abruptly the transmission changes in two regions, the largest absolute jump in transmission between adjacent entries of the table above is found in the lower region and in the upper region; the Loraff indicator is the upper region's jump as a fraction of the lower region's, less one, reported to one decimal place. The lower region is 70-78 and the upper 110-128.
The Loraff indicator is 0.9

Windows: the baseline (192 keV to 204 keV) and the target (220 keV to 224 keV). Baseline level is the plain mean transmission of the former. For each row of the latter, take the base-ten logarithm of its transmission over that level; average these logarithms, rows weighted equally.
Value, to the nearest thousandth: 0.029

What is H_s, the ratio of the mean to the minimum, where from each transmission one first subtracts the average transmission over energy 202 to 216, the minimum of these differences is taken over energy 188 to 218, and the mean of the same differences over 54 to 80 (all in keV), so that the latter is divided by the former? 0.80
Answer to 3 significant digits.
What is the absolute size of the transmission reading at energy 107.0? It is 64.4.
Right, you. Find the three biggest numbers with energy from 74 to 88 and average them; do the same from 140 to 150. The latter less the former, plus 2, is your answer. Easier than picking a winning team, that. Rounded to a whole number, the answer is 1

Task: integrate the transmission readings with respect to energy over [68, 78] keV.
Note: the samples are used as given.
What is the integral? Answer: 562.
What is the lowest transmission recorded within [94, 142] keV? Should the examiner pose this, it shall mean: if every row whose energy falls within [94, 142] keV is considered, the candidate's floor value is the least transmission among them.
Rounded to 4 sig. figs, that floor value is 57.89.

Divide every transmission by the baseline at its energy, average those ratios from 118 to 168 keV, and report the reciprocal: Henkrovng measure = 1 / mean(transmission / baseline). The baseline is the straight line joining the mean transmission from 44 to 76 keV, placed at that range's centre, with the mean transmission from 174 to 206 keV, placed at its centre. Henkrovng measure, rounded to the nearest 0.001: 0.964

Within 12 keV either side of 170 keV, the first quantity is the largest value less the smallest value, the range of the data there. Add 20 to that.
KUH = 27.9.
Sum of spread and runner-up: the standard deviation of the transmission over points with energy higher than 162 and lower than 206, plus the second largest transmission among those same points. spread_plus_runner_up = 65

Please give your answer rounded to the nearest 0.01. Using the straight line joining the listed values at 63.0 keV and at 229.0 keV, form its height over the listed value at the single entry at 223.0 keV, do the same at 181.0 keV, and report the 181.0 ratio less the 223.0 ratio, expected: 0.15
